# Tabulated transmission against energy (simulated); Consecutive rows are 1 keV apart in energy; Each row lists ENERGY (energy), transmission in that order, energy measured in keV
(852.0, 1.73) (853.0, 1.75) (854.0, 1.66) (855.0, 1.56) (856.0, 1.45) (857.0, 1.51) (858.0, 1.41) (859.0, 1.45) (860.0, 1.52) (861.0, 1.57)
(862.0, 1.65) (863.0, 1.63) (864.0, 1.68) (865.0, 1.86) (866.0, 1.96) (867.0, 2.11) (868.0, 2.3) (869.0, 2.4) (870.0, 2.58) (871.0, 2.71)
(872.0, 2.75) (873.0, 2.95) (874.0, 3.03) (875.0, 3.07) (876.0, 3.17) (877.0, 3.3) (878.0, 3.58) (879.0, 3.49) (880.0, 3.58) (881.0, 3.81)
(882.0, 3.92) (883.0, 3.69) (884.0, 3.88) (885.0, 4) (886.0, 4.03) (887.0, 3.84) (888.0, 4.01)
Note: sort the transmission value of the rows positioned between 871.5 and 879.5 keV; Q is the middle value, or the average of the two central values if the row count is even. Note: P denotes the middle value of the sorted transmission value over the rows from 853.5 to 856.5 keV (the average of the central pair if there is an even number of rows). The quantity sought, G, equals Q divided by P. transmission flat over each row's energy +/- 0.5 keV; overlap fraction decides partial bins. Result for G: 2.0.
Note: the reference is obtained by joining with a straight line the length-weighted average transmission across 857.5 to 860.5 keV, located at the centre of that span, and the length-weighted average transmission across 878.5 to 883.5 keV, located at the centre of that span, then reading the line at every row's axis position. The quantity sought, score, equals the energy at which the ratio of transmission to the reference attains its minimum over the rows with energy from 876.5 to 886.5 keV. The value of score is 883.0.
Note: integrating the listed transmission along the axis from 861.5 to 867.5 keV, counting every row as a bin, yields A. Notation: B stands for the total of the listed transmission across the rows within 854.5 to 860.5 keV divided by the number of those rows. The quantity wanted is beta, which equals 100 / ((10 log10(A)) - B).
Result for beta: 11.3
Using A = 10.9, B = 1.5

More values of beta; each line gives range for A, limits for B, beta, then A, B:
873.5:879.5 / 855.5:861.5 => 8.7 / 19.6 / 1.5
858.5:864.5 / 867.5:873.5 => 14.0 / 9.5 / 2.6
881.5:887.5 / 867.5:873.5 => 9.0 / 23.4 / 2.6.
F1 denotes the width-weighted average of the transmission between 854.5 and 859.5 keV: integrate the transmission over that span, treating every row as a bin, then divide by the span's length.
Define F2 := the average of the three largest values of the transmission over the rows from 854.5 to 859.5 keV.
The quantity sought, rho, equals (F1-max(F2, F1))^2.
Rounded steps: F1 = 1.5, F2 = 1.5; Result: 0.001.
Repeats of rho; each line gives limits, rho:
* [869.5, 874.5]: 0.011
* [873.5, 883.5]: 0.117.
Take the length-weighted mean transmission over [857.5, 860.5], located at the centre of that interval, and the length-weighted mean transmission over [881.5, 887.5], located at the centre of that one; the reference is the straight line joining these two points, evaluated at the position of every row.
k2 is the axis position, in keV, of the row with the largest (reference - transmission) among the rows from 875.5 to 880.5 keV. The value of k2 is 876.0 keV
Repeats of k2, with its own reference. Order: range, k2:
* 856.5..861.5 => 861.0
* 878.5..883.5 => 883.0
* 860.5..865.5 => 864.0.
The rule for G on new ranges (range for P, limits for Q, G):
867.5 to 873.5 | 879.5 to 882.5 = 1.4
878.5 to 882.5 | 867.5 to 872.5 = 0.7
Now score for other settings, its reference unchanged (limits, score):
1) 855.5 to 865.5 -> 864.0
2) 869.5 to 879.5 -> 872.0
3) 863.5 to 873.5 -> 864.0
